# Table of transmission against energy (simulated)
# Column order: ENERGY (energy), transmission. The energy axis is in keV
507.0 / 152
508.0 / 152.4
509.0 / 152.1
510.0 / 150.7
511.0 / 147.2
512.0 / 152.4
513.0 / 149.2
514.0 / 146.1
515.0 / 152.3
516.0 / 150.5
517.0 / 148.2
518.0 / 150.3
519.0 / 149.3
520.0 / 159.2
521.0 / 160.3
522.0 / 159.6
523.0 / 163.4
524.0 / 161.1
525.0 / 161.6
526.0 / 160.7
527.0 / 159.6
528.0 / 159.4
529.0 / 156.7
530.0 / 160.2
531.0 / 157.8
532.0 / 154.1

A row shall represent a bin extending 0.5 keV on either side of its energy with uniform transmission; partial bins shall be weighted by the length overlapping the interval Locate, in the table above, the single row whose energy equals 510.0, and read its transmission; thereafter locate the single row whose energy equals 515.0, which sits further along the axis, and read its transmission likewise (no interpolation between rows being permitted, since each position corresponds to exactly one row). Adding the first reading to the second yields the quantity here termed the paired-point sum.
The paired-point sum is 303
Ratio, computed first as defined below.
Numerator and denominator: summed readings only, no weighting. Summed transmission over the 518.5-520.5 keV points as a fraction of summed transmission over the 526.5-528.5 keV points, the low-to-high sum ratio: 0.97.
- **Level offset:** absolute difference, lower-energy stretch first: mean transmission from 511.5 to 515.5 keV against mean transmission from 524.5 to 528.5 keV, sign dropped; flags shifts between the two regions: 10.3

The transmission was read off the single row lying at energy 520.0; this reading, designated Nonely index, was 159.2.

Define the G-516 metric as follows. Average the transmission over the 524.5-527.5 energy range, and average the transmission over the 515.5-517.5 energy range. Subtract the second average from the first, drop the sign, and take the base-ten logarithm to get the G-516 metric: 1.1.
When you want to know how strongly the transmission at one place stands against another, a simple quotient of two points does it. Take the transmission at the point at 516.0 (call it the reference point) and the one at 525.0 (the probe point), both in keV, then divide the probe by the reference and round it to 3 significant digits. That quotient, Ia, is 1.07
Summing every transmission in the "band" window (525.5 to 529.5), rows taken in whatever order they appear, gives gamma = 636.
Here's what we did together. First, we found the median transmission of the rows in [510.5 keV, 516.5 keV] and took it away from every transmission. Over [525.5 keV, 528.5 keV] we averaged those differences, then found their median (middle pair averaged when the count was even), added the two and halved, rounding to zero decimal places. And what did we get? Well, 10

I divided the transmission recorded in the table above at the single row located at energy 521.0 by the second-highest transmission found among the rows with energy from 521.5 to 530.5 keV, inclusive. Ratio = 0.992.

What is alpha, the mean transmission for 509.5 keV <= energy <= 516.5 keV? 150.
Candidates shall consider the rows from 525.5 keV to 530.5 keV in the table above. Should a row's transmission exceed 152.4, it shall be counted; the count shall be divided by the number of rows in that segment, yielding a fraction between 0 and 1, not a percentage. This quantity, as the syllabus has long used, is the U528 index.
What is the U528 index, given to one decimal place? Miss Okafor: 1.0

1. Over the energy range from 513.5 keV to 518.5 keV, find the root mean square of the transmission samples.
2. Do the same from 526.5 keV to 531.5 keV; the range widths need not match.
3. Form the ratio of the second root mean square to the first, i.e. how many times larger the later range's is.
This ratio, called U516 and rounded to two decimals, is 1.06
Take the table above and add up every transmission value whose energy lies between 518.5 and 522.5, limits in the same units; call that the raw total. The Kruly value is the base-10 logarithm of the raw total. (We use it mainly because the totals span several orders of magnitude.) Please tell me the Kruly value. 2.80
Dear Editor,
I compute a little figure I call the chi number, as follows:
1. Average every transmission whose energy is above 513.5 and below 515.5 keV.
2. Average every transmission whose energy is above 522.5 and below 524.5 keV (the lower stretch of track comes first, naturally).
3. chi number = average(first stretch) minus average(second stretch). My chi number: -13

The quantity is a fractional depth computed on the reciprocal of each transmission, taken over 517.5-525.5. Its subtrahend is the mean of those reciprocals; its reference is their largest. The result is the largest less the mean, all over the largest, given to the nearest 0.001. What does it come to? 0.055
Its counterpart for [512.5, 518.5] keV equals 0.022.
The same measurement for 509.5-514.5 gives 0.020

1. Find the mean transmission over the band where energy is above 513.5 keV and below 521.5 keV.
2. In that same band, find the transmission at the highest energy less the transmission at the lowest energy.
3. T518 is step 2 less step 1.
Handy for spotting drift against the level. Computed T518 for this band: -138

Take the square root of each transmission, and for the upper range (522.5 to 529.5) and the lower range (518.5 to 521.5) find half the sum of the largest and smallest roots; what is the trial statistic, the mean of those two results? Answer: 12.5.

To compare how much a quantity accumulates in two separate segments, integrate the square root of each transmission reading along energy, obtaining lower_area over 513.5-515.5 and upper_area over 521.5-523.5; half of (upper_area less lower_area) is 0.49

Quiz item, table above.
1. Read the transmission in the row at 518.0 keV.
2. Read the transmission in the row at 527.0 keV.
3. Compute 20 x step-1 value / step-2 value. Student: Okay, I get 18.8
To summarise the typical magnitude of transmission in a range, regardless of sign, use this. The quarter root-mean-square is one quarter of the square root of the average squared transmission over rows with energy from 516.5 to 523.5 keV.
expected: 39.0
